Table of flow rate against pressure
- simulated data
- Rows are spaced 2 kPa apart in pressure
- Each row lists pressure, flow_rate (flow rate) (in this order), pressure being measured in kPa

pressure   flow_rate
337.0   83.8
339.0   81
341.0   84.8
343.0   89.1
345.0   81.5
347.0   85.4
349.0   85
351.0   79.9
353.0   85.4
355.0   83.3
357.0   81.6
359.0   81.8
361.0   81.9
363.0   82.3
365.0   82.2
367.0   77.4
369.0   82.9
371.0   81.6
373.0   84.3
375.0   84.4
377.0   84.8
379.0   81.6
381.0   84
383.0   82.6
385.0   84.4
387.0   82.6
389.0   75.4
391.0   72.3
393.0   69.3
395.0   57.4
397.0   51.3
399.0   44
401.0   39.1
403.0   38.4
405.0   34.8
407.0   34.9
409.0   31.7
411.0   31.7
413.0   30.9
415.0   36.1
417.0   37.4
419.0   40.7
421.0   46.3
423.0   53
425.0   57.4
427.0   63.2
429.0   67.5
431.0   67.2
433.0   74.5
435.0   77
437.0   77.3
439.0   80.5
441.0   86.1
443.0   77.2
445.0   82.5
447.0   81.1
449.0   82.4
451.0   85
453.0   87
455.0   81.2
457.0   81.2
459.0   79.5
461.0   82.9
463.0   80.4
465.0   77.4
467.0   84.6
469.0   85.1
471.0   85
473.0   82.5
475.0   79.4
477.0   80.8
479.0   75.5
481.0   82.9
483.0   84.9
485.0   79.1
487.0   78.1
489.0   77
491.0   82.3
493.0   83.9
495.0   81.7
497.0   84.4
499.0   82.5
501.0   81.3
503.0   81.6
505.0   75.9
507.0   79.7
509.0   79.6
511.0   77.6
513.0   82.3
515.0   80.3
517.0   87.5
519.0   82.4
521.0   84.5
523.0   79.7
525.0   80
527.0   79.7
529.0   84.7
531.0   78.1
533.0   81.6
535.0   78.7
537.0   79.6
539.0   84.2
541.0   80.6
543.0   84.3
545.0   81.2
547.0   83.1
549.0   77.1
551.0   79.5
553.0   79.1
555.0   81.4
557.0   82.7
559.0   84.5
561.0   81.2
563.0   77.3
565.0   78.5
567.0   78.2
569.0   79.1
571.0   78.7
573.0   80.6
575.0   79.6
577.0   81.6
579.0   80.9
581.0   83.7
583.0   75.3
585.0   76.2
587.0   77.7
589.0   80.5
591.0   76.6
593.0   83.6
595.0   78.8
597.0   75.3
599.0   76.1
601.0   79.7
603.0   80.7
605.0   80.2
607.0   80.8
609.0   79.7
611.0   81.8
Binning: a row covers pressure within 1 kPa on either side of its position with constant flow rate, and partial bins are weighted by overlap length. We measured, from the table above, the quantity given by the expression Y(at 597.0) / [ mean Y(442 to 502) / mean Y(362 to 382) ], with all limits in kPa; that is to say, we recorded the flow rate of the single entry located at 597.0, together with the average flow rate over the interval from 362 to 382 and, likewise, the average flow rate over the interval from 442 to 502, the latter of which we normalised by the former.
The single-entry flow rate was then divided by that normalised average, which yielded 76.2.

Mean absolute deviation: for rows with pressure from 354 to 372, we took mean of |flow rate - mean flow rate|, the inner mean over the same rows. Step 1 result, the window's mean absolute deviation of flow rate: 0.98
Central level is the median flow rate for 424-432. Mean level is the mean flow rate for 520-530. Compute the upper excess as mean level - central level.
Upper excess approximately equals 17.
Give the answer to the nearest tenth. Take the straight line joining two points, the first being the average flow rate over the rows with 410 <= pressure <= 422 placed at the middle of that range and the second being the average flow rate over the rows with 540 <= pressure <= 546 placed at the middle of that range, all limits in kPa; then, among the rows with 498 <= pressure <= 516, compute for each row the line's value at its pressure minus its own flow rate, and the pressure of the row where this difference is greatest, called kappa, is 511.0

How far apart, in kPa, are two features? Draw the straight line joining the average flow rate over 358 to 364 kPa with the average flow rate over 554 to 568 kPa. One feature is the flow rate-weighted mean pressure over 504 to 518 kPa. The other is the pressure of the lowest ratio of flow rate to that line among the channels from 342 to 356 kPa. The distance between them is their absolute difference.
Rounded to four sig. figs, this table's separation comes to 160.1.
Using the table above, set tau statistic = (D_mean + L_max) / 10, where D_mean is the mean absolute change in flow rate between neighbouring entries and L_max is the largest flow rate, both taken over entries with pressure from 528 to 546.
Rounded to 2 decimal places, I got 8.83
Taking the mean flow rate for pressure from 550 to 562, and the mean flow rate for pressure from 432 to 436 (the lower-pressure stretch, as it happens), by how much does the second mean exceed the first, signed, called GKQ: -6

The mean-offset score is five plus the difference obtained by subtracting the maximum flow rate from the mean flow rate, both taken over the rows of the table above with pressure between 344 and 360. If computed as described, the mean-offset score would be 2.6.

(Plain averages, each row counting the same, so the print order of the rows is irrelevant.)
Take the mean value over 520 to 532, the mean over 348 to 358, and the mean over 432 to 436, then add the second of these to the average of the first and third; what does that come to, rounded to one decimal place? 161.5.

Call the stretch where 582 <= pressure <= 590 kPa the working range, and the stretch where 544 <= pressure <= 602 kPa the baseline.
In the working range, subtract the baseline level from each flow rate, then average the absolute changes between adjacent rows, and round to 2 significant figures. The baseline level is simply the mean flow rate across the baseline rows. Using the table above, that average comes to 1.7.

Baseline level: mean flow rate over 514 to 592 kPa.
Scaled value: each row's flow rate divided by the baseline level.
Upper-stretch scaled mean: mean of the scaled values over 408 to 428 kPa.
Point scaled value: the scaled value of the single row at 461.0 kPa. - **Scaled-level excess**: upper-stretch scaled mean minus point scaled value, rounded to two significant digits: -0.50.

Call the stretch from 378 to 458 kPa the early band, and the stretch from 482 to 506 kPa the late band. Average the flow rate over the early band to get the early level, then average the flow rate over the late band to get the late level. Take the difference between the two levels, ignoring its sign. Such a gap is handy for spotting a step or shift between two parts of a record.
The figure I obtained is 17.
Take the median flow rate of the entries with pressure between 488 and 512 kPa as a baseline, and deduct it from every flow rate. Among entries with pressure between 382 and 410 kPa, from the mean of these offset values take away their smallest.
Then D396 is 25.3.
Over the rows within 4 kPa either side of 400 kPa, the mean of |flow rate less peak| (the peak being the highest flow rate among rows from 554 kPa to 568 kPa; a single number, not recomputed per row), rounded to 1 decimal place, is 41.3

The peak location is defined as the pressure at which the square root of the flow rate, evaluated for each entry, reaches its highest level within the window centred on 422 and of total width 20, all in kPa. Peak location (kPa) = 429.0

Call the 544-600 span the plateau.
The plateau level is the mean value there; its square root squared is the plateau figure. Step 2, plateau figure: 79.6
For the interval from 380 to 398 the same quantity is 73.3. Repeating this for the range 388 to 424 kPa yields 45.8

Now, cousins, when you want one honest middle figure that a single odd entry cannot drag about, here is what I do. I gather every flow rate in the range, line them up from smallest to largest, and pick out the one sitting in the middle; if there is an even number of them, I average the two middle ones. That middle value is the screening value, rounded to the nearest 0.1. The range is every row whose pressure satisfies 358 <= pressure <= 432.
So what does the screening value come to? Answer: 67.5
